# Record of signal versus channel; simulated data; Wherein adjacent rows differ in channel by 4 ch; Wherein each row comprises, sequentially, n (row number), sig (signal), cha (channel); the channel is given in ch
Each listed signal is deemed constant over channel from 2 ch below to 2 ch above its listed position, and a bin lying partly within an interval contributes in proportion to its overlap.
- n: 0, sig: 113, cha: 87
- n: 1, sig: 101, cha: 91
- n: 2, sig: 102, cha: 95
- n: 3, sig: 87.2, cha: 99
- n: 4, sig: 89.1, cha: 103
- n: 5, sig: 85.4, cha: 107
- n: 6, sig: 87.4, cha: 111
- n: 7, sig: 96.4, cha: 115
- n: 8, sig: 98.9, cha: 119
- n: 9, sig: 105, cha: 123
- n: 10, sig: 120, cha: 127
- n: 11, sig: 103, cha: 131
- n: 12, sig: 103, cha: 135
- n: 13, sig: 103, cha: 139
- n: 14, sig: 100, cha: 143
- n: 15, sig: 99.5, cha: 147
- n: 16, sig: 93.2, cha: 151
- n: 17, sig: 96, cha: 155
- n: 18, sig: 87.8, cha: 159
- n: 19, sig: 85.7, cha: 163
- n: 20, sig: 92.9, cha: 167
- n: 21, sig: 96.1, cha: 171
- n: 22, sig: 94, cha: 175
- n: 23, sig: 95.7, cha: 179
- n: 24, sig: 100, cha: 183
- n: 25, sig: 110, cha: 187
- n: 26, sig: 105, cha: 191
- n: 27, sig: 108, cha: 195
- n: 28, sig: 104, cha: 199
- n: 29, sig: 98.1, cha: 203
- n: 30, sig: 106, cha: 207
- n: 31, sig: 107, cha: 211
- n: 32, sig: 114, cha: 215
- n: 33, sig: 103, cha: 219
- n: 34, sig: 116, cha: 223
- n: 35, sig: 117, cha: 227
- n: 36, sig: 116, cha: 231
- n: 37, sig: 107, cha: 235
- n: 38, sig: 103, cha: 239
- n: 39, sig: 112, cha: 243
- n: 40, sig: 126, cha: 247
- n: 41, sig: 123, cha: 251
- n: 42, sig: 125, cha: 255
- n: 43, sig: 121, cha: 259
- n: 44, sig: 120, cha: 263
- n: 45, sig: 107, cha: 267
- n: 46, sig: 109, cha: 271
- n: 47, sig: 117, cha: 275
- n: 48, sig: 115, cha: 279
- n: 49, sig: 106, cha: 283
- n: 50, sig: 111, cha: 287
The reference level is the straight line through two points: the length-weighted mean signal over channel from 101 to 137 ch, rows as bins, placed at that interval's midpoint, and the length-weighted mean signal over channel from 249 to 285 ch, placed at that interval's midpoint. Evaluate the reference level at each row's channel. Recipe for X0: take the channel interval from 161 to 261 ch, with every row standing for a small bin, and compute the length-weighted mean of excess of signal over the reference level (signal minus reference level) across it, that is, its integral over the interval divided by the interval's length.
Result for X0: -2.0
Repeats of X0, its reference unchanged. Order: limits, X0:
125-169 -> -3.4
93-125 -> -3.6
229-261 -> 3.3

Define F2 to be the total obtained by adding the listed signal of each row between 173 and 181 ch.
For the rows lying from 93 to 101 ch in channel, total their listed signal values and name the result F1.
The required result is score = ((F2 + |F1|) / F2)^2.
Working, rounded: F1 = 189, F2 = 190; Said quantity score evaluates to 4.0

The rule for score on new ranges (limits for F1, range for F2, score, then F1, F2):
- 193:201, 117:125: 4.2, 212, 204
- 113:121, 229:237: 3.5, 195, 223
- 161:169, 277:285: 3.3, 179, 221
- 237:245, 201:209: 4.2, 215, 204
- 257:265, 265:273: 4.5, 241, 216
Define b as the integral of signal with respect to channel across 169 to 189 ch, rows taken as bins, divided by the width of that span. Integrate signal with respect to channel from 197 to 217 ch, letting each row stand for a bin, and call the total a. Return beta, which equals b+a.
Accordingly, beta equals 2216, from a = 2116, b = 99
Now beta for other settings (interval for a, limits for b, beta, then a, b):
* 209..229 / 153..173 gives 2320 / 2228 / 92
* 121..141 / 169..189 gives 2235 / 2136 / 99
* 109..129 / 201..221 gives 2136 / 2031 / 106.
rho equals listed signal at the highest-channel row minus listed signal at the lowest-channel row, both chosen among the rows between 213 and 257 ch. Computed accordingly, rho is 11.0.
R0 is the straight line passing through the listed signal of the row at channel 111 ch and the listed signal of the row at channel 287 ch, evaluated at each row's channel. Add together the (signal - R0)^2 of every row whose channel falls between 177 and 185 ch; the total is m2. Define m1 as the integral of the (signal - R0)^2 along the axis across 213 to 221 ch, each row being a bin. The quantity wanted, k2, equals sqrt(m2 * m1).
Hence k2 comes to 78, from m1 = 646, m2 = 9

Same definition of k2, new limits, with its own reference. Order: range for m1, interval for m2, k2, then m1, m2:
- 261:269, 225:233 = 462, 604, 354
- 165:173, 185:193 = 60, 18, 201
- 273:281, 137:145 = 265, 335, 209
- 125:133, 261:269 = 813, 4377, 151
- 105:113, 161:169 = 26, 9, 79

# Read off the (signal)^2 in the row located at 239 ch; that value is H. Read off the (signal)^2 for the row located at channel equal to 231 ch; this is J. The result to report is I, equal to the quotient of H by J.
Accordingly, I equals 0.8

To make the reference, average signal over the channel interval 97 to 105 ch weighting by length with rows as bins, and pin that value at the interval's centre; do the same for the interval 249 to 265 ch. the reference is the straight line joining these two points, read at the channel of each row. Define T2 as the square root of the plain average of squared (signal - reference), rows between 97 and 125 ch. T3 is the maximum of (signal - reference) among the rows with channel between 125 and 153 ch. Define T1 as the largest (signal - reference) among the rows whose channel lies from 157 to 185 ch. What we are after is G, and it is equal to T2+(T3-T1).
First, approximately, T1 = -6.1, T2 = 6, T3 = 26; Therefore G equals 38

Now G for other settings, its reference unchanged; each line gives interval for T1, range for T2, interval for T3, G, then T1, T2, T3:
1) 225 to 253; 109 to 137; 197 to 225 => 7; 5.9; 12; 1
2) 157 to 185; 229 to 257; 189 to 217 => 15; -6.1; 8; 1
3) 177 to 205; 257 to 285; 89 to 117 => 26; 3.1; 14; 15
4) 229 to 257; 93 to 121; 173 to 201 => 4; 5.9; 7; 3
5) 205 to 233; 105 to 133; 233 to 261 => 17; 1.3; 12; 6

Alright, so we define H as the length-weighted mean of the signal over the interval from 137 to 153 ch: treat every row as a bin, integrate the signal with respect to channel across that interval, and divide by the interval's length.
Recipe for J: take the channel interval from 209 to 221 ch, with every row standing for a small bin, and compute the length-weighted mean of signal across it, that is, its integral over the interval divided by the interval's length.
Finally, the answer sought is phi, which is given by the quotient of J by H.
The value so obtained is 1.09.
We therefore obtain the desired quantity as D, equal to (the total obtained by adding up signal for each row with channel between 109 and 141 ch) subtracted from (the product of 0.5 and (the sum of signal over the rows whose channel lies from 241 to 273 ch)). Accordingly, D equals -345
